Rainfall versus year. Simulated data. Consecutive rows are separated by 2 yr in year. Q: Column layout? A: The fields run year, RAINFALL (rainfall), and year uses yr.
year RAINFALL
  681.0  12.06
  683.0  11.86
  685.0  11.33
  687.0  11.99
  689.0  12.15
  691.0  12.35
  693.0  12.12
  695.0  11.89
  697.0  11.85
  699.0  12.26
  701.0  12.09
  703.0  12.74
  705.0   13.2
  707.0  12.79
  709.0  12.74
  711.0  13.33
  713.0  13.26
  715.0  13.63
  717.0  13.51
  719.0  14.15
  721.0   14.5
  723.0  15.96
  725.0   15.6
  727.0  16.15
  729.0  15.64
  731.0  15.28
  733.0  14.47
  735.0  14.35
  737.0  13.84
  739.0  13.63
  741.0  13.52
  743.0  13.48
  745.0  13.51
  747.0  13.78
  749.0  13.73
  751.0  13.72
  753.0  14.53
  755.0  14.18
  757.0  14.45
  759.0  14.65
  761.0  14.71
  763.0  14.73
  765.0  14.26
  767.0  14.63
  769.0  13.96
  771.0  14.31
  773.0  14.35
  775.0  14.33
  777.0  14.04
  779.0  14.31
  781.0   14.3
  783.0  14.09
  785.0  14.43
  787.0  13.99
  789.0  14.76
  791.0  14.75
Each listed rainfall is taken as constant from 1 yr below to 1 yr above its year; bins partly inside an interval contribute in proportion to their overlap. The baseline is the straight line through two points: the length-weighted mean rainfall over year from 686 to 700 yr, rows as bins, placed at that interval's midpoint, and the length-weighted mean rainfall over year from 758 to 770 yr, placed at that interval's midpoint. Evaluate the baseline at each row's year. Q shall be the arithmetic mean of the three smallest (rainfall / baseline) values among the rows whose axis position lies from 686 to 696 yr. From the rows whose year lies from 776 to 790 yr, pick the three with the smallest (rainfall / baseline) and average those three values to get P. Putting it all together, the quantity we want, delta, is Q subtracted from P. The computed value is -0.07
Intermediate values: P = 0.93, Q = 1.00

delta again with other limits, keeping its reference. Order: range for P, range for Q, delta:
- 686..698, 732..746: 0.00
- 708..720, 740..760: 0.05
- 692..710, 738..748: 0.00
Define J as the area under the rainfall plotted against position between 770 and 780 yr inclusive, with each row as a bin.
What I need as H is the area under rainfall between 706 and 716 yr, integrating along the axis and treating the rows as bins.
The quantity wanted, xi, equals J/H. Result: 1.09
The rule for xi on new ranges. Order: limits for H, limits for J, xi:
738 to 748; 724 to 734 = 1.14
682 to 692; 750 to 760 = 1.20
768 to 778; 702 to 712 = 0.91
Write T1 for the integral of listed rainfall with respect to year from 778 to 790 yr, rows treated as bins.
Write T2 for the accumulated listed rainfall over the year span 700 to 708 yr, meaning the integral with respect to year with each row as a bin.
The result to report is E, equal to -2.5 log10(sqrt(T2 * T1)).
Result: -5.30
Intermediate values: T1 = 172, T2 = 102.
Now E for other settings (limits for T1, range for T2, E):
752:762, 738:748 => -5.37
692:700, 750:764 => -5.36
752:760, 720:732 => -5.42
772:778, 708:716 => -4.95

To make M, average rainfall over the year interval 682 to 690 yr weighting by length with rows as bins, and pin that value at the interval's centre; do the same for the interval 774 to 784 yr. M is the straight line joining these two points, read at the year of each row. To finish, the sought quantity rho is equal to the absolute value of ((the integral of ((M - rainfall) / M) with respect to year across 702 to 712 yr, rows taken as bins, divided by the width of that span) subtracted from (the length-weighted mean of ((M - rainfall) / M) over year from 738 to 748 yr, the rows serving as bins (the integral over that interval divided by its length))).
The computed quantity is 0.026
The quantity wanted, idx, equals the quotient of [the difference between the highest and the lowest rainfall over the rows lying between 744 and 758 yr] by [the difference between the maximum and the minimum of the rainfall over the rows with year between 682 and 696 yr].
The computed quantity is 1.0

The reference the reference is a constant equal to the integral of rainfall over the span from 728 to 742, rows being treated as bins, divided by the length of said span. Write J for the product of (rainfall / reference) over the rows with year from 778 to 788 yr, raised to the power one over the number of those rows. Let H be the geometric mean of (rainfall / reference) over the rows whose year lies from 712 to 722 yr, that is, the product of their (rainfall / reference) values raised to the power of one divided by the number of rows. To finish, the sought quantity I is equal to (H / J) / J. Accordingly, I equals 0.98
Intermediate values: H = 0.96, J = 0.988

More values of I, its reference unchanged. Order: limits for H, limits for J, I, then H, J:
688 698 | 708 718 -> 0.98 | 0.84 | 0.924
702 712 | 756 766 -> 0.88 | 0.90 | 1.012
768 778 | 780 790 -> 1.00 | 0.99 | 0.995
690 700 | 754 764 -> 0.82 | 0.84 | 1.011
